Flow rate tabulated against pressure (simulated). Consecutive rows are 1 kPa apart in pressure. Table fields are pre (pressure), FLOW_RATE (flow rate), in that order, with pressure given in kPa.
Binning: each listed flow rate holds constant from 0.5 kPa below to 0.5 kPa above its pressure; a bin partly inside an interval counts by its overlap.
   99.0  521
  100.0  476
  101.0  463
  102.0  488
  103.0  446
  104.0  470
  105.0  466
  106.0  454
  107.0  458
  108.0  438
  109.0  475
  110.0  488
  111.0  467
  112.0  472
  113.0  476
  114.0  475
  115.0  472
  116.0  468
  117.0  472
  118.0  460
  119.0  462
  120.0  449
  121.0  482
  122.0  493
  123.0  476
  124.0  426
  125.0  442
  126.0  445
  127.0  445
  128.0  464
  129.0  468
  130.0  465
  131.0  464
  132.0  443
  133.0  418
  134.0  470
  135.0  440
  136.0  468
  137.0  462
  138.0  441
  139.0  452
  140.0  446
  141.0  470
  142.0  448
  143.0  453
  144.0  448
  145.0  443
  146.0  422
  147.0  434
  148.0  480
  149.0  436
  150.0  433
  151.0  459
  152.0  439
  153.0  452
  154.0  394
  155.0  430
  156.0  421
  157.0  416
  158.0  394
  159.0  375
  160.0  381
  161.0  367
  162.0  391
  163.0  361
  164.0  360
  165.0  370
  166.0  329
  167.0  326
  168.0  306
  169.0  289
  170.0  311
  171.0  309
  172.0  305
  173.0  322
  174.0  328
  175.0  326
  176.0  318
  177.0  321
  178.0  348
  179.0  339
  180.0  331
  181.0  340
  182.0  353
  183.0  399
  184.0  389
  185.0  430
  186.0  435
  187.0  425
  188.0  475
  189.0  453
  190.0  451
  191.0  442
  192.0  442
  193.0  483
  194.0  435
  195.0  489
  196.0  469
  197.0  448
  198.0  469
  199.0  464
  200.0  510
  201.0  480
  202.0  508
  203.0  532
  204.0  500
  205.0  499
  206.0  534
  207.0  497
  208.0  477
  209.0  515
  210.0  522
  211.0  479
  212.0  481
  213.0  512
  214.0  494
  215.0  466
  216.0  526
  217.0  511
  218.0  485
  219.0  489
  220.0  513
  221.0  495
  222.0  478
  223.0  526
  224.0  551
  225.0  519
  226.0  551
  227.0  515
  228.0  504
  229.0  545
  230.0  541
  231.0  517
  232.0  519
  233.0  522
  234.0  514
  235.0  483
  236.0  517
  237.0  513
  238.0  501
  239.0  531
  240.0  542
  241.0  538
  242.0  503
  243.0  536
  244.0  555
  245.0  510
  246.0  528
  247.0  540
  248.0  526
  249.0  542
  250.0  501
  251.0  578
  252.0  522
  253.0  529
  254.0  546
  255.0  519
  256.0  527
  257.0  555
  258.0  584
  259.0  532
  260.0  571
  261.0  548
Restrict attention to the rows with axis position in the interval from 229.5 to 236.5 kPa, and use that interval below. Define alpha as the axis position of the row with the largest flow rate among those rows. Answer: 230.0 kPa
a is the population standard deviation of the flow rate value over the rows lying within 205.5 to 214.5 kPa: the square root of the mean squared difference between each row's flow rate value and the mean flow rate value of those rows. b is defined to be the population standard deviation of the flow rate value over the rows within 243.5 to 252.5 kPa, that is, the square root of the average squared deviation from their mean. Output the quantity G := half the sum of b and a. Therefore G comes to 21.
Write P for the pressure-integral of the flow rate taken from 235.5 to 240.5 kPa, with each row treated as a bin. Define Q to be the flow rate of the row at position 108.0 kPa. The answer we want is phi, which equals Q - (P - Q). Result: -1728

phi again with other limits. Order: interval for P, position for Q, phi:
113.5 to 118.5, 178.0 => -1651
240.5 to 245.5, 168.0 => -2030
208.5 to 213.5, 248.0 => -1457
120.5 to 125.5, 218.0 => -1349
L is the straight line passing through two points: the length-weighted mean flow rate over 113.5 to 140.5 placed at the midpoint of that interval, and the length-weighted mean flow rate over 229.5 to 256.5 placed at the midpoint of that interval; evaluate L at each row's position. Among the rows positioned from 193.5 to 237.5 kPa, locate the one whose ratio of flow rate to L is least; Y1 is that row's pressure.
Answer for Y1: 194.0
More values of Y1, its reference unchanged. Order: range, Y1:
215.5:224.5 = 222.0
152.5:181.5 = 169.0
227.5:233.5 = 228.0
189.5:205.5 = 194.0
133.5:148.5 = 146.0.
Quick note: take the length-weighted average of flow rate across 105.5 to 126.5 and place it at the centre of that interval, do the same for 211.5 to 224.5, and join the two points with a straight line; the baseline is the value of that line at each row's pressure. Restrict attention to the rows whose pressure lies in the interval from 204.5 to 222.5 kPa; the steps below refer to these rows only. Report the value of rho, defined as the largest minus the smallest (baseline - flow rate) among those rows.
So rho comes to 71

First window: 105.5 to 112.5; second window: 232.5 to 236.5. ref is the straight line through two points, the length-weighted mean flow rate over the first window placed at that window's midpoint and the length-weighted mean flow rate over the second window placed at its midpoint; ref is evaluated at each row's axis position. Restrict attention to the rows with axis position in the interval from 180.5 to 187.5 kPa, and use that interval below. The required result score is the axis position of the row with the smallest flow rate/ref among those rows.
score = 181.0 kPa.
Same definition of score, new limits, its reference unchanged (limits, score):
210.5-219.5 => 215.0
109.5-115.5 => 111.0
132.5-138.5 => 133.0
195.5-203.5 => 197.0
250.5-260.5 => 255.0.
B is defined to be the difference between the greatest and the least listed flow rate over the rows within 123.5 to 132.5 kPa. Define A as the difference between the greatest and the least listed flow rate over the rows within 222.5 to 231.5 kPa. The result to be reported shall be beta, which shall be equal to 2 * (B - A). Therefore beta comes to -10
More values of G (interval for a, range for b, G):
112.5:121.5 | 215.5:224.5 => 16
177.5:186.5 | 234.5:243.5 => 29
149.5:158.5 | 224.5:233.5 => 18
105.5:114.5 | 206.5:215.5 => 16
